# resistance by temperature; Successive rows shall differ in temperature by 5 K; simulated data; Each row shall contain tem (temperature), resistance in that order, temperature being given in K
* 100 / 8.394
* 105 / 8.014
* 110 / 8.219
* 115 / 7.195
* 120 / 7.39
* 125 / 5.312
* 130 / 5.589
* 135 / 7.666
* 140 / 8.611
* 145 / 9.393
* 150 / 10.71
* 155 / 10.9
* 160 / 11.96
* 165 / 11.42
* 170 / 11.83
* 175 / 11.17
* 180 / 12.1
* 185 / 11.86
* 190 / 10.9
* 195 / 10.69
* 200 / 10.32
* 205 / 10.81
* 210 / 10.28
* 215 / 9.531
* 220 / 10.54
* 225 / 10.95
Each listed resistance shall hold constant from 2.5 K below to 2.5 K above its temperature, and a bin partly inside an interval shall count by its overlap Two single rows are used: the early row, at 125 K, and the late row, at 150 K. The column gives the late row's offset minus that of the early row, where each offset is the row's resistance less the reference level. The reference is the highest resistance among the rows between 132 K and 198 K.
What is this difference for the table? 5.4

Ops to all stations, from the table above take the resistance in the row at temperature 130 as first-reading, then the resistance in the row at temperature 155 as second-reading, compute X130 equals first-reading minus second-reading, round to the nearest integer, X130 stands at -5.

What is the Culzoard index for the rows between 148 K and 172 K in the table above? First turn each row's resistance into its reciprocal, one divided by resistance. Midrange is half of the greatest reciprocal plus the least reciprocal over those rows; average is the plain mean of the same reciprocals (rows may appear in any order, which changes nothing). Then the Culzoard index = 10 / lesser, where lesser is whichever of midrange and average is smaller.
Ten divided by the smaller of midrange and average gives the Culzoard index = 113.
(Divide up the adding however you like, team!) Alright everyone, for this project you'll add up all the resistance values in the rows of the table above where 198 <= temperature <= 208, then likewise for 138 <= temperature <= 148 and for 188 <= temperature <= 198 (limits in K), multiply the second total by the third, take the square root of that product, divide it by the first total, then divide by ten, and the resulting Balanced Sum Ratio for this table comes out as 0.09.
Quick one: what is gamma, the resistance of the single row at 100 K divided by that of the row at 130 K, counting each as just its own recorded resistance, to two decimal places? 1.50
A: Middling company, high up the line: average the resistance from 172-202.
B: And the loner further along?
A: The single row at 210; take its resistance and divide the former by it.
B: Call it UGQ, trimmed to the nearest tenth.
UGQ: 1.1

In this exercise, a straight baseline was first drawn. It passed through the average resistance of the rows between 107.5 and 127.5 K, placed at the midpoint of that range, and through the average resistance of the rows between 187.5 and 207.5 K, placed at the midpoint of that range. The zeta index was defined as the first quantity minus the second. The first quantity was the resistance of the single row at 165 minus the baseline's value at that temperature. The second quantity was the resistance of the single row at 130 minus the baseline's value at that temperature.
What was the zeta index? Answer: 4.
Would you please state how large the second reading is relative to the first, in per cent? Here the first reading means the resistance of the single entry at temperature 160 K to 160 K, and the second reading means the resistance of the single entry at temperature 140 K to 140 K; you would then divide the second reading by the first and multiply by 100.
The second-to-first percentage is 72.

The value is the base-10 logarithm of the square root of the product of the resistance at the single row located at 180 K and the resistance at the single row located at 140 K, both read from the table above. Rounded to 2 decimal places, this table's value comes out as 1.01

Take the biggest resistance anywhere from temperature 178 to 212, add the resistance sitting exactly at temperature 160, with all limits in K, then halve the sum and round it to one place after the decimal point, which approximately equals 12.0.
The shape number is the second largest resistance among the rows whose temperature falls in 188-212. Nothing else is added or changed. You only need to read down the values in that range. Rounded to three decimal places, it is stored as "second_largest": 10.810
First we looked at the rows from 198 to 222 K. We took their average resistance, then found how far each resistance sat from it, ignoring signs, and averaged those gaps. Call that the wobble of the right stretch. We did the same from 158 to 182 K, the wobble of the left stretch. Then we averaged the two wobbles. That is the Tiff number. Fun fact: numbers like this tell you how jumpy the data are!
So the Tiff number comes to 0.32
